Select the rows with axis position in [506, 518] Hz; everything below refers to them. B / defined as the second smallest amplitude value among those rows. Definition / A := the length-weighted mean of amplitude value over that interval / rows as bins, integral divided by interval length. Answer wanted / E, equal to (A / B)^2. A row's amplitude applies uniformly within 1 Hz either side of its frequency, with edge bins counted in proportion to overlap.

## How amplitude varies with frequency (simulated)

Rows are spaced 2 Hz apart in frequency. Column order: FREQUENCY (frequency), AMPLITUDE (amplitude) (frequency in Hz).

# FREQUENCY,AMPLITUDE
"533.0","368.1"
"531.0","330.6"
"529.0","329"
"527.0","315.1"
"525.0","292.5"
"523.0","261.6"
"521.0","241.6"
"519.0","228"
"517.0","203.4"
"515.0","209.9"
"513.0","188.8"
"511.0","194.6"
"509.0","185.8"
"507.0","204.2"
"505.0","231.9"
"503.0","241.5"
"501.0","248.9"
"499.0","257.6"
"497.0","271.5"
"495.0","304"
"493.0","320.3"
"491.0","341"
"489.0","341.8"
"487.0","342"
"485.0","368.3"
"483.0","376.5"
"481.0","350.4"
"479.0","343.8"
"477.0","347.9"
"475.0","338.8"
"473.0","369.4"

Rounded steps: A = 198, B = 188.8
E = 1.10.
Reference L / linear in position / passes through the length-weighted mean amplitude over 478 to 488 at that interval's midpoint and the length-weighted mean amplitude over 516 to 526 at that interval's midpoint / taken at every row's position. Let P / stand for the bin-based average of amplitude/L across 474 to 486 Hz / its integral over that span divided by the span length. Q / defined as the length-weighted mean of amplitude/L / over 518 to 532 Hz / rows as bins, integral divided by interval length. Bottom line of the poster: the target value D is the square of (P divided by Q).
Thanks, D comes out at 0.62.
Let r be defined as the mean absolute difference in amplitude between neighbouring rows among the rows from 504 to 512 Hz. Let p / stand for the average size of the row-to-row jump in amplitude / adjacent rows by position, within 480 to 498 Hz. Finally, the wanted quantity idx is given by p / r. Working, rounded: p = 16.4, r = 18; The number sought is 0.9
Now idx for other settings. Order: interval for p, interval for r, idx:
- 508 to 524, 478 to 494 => 1.1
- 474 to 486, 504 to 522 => 0.7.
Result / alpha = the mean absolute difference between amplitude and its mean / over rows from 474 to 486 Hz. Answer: 12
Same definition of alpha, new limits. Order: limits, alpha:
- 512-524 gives 22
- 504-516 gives 13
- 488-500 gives 28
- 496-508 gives 17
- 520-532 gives 30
